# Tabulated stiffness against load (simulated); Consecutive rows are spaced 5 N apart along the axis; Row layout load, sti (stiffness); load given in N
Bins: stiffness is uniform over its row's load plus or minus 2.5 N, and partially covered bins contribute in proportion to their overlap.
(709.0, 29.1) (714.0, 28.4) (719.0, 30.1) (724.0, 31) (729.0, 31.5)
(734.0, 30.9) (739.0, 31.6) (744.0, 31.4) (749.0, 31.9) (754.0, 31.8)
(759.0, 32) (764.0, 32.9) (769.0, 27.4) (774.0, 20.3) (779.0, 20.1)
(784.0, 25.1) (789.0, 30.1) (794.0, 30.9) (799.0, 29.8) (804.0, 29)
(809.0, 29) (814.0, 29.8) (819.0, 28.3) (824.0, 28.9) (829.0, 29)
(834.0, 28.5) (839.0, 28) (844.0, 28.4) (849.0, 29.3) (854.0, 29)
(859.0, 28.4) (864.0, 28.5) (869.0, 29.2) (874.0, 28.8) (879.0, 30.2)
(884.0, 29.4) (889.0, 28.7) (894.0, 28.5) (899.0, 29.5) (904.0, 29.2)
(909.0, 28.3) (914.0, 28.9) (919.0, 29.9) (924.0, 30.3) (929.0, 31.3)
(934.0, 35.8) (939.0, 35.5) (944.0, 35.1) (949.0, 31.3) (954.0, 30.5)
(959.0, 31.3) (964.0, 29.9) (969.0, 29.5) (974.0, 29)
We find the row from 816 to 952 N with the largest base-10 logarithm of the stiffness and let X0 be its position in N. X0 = 934.0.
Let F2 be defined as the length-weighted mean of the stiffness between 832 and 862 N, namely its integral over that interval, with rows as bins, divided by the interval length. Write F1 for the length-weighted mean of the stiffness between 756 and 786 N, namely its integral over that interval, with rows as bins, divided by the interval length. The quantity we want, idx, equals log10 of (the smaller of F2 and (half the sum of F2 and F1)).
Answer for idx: 1.44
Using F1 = 26.4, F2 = 29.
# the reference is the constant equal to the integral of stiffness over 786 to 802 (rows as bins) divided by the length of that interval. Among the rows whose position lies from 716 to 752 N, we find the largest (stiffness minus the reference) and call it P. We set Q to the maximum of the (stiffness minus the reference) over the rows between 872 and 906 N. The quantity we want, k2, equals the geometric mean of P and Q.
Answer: 0.5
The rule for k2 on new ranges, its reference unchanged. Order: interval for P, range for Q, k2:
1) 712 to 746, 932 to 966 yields 3.0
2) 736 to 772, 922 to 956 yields 4.0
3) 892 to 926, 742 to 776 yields 0.8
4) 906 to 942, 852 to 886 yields 0.9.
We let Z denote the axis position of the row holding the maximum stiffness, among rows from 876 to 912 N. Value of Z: 879.0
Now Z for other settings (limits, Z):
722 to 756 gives 749.0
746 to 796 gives 764.0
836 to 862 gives 849.0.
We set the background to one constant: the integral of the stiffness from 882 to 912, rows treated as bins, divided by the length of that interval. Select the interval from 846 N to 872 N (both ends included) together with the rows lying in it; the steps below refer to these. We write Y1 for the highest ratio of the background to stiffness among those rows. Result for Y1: 1.02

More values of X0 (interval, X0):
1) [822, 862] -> 849.0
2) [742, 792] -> 764.0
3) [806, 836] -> 814.0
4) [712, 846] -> 764.0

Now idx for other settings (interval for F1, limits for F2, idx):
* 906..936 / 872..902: 1.47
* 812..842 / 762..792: 1.41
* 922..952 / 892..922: 1.46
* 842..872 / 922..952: 1.49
